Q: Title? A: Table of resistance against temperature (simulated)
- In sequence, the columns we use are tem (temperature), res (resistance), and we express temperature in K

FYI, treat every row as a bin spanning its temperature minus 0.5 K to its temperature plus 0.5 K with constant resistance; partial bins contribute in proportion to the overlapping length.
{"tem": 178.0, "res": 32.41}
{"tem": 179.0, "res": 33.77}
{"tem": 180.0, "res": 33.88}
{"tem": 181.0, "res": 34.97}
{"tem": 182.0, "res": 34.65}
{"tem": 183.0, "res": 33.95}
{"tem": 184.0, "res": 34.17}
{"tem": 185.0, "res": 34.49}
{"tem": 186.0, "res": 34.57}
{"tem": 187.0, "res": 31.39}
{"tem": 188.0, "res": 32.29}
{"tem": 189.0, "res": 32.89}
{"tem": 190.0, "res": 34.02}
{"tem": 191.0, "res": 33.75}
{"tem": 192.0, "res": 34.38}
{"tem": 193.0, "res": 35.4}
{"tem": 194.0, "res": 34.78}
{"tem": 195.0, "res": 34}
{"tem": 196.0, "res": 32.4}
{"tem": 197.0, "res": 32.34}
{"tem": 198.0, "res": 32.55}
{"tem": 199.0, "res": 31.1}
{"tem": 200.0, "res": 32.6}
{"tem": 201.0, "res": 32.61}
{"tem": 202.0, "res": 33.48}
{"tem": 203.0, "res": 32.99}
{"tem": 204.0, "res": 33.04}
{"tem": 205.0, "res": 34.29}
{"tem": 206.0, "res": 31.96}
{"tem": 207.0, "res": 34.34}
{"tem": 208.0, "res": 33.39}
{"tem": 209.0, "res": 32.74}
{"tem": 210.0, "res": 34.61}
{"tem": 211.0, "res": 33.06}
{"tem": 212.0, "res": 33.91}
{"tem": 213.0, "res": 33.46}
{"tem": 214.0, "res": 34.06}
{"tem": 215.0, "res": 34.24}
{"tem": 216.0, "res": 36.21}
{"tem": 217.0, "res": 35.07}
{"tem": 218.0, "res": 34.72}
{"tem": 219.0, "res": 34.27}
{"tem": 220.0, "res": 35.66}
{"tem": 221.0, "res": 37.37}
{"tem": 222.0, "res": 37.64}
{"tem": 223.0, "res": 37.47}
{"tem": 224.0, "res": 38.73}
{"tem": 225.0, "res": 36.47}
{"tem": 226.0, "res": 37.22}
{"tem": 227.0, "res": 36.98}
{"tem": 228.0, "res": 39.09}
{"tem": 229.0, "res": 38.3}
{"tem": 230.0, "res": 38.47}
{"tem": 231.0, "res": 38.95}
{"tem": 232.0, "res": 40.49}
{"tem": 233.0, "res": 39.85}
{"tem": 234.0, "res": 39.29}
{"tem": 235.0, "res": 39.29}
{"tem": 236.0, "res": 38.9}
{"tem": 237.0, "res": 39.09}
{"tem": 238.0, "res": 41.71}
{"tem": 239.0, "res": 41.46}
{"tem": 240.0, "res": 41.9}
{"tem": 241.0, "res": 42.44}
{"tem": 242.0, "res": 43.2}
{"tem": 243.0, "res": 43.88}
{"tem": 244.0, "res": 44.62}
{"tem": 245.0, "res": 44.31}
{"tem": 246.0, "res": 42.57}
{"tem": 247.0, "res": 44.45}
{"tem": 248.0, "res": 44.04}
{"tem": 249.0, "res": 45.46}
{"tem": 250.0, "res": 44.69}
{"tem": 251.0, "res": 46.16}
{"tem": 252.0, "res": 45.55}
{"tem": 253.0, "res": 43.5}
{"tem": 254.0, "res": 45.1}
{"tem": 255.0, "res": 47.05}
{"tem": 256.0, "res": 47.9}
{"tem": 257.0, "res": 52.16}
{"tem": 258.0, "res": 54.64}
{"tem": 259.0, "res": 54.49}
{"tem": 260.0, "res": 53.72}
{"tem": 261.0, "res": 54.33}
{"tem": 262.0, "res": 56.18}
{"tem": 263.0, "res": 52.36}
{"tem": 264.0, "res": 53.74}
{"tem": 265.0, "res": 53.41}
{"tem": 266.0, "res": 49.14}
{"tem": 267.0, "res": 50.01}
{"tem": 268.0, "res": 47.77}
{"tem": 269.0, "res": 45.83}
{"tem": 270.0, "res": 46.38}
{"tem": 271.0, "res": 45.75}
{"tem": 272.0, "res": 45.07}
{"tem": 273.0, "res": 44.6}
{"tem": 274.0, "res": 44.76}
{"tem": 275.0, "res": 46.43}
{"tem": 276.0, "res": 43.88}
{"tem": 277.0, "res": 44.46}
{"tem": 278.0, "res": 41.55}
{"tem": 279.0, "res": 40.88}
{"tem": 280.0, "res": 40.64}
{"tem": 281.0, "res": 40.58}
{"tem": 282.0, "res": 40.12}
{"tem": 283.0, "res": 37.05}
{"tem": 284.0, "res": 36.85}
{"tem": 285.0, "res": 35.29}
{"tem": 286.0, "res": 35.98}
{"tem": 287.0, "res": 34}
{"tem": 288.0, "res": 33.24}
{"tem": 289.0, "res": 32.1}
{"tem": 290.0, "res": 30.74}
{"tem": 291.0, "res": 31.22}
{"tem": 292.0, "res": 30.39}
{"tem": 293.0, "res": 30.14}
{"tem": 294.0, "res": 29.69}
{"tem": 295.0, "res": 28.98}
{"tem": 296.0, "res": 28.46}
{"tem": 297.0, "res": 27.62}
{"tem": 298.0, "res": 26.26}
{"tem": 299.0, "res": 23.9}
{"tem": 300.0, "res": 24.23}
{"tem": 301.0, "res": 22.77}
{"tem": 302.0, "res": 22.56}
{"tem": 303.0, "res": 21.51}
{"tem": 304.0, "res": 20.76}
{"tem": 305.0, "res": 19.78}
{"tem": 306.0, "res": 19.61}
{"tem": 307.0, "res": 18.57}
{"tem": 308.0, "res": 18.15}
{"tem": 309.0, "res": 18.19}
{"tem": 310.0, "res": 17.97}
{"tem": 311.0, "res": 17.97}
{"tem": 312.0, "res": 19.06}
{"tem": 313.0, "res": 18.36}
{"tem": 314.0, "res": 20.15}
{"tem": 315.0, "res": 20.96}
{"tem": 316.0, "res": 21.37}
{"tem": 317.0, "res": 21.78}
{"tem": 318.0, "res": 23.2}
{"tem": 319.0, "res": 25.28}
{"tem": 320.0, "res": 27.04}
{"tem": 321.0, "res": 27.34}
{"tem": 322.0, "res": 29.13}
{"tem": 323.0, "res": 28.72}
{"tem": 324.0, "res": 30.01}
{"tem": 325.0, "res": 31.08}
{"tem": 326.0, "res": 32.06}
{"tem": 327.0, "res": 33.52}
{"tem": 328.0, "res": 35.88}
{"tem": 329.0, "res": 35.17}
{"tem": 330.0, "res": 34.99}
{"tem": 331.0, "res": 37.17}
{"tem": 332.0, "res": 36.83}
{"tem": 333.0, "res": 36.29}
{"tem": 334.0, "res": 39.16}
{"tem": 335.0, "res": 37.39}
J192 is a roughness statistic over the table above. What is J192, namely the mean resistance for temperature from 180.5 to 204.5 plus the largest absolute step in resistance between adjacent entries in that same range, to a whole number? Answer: 37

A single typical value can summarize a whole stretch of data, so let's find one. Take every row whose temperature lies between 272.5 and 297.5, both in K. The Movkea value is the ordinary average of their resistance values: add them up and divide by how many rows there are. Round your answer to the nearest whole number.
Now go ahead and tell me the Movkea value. 36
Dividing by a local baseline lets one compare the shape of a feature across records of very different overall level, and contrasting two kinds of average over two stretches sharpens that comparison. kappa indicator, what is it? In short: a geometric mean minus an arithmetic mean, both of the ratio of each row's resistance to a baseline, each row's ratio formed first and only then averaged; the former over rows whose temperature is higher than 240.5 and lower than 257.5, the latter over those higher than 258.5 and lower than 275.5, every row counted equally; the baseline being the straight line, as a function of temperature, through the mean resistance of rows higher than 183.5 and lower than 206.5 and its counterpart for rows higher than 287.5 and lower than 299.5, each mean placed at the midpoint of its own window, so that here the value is -0.18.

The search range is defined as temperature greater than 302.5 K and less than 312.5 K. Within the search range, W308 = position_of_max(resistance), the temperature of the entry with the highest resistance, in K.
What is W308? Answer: 303.0 K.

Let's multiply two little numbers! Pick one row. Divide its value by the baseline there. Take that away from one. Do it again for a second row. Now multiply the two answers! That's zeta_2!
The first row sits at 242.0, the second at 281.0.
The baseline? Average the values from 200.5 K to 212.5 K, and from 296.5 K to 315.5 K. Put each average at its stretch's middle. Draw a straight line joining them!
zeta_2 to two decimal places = 0.34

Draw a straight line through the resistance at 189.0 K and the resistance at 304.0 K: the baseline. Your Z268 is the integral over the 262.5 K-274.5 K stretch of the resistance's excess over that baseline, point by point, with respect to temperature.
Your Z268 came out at 285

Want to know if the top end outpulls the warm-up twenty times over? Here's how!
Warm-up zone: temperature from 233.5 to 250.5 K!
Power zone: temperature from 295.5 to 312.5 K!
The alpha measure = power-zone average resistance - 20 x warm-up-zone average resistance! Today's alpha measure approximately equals -827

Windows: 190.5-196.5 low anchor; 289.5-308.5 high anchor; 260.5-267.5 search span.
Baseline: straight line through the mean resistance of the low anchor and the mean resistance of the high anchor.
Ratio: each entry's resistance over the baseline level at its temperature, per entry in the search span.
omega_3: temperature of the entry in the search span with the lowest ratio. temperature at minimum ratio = 266.0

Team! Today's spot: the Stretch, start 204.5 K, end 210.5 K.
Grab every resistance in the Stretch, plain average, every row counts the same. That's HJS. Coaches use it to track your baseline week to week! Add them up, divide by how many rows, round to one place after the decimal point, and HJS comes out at 33.6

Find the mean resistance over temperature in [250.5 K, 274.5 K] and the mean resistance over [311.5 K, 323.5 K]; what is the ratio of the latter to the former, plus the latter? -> 24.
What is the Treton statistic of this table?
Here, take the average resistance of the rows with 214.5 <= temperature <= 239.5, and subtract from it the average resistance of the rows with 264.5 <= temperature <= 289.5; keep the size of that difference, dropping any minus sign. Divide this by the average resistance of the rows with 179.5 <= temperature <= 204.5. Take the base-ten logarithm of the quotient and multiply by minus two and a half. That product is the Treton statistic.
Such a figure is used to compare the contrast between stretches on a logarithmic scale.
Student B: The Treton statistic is 2.2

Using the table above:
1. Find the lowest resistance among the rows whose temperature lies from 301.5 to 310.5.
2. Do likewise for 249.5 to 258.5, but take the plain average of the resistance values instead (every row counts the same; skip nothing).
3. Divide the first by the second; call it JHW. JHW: 0.38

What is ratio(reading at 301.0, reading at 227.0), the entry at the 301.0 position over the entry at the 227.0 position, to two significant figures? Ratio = 0.62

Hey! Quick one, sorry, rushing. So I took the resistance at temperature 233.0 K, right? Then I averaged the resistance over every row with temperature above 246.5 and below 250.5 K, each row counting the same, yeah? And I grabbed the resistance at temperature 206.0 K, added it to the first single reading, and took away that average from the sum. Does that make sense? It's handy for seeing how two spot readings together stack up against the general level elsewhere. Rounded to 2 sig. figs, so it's 27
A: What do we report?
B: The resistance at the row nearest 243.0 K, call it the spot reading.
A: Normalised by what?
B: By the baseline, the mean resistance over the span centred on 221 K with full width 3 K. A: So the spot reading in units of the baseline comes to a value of 1.2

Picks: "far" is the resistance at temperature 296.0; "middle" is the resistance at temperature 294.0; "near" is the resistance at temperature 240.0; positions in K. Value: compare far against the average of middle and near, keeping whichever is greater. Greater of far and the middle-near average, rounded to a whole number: 36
